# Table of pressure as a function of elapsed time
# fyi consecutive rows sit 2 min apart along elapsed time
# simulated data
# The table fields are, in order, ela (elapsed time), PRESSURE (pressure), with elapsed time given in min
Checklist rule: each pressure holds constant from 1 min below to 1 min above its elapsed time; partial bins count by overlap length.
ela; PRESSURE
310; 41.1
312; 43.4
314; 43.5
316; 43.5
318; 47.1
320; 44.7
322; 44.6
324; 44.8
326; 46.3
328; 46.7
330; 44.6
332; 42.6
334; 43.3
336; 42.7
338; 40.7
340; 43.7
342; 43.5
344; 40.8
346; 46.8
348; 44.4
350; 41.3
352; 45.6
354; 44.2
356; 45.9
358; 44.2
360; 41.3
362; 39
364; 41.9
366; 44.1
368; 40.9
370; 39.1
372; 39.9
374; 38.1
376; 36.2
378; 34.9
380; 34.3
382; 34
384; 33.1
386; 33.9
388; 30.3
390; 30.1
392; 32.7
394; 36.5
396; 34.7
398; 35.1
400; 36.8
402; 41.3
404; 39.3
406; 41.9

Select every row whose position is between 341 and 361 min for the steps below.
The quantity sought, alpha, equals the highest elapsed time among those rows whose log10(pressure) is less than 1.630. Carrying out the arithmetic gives 360 min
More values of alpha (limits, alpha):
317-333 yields 332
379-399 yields 398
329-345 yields 344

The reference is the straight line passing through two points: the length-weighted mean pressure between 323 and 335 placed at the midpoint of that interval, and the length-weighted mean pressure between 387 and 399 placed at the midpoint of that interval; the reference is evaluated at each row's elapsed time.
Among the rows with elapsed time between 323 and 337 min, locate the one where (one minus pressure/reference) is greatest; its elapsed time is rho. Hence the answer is 332 min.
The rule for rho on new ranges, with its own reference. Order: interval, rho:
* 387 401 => 388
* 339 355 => 344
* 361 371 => 362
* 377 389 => 388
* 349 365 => 362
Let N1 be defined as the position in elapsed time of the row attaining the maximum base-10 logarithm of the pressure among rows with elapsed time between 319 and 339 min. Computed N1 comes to 328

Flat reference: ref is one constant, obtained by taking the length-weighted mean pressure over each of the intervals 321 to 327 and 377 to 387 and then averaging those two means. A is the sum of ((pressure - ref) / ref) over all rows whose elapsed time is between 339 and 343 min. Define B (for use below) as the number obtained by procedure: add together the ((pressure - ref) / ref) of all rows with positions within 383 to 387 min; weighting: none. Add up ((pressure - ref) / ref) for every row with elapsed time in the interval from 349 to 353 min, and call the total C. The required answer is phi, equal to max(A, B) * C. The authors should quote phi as 0.038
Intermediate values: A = 0.20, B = -0.31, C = 0.2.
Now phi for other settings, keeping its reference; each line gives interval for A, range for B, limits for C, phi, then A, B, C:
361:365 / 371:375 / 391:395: -0.010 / 0.04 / -0.03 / -0.3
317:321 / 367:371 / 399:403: -0.009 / 0.32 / 0.02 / 0.0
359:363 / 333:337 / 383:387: -0.053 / 0.03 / 0.17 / -0.3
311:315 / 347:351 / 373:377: -0.024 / 0.19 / 0.16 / -0.1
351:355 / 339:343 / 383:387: -0.082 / 0.27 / 0.20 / -0.3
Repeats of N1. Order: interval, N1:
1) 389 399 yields 394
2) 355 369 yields 356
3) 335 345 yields 340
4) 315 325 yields 318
